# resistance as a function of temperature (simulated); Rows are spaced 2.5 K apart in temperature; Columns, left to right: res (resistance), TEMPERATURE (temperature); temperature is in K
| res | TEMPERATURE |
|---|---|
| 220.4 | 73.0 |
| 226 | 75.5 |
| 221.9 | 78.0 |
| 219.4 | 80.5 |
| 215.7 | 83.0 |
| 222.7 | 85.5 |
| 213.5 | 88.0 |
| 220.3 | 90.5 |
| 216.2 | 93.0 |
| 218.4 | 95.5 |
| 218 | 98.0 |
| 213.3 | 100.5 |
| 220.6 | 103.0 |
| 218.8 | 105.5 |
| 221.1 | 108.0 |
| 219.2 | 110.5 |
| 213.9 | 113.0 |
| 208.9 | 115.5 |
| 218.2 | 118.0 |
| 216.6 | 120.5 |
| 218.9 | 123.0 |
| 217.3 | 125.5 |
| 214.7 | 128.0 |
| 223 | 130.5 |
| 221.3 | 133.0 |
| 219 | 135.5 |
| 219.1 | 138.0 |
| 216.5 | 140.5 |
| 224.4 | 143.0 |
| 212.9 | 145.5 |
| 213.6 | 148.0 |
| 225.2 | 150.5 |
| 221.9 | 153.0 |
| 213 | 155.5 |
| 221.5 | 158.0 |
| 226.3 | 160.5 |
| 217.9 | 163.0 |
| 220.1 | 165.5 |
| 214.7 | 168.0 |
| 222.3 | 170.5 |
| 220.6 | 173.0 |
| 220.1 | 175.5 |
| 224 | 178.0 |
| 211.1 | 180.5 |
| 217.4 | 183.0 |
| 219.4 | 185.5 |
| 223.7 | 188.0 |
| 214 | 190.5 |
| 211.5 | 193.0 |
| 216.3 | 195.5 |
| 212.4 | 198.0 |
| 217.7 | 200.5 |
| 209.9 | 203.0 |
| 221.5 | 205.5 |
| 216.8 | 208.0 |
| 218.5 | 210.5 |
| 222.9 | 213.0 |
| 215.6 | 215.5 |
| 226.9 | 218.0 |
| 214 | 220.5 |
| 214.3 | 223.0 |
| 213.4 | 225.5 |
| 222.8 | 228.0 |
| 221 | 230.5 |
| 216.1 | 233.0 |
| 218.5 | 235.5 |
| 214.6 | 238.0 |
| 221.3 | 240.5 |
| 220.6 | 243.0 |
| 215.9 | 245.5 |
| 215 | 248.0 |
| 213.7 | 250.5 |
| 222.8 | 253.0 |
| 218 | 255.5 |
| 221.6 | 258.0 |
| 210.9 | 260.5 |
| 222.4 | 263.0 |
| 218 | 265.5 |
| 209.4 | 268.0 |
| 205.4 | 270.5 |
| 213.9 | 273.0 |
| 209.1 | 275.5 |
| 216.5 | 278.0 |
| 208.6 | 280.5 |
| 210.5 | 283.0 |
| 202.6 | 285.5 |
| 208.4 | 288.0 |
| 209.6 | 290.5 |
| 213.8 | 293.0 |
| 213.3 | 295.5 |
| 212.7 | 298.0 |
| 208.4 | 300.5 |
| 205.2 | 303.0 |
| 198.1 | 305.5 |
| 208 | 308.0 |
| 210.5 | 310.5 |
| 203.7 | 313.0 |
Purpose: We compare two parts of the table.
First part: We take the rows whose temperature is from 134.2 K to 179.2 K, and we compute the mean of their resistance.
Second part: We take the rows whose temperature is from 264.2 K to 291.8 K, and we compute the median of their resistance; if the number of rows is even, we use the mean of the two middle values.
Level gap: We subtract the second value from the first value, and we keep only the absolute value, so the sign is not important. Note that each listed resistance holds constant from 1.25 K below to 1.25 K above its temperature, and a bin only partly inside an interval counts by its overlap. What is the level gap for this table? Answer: 10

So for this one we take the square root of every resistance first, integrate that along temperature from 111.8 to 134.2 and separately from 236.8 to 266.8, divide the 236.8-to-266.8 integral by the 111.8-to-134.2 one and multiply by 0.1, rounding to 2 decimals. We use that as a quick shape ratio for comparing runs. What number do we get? 0.13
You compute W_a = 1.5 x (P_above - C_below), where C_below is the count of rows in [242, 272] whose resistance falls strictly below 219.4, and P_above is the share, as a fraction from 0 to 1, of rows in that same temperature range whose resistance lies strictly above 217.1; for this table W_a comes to -11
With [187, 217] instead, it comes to -13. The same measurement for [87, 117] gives -13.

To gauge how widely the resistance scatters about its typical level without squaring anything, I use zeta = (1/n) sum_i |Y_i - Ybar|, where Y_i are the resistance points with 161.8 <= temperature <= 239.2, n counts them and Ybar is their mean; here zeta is 3.5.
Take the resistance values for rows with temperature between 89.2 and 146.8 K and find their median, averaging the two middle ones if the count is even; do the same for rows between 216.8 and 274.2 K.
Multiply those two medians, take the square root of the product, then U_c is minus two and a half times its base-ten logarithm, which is -5.84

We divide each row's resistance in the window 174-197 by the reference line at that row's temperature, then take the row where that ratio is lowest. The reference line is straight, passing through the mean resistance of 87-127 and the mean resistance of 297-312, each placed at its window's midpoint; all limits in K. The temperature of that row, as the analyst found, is 180.5 K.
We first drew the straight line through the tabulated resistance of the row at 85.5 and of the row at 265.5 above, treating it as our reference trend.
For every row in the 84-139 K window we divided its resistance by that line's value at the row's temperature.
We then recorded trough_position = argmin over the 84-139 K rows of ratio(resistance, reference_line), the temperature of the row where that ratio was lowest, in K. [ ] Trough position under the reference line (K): 115.5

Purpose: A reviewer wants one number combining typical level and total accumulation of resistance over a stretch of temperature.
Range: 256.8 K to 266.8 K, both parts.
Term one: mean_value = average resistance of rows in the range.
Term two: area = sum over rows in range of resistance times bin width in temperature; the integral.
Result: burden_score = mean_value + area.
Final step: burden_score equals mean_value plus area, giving 2400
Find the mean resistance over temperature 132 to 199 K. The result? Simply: 218.5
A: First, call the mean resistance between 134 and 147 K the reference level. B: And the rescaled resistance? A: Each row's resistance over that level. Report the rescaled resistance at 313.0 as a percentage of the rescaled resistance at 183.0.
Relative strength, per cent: 94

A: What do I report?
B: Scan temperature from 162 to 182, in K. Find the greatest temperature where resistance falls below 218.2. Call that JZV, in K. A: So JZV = 180.5 K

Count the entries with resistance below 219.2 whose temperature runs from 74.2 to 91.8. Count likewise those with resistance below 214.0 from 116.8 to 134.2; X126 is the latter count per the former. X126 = 0.0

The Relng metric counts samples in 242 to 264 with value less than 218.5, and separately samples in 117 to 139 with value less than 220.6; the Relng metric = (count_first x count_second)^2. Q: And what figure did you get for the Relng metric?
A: 1225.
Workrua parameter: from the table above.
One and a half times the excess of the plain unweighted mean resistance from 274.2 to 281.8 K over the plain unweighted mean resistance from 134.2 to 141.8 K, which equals -10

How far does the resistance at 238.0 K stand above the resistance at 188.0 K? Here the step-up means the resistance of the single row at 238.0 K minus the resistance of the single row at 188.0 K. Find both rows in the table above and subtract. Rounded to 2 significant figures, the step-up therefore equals -9.1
